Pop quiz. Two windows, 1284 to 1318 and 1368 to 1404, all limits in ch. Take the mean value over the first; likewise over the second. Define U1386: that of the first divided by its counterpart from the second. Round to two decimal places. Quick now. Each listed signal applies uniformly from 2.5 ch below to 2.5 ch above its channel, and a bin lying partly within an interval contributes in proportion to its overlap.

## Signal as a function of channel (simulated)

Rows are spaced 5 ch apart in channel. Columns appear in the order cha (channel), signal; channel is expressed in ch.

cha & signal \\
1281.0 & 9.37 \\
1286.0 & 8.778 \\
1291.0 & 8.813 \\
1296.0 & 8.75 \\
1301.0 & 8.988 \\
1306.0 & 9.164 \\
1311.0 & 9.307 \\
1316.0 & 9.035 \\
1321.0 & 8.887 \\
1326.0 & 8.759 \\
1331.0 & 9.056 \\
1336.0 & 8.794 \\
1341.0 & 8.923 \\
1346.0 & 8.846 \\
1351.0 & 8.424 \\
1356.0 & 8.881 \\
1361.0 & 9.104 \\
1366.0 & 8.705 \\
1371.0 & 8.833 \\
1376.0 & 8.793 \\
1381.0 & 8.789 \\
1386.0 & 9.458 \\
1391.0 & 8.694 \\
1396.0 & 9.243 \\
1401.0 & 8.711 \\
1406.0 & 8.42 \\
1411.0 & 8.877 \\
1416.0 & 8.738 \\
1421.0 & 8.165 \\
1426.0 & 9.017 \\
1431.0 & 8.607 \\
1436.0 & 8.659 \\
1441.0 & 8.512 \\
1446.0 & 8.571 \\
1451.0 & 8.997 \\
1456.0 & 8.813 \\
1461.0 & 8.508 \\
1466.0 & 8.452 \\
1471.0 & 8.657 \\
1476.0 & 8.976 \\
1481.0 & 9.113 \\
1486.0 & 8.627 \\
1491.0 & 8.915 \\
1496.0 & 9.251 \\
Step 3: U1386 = 1.01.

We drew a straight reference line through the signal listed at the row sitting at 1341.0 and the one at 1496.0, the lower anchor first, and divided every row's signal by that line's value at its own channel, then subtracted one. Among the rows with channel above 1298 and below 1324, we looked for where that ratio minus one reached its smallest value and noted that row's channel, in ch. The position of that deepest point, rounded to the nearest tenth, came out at 1321.0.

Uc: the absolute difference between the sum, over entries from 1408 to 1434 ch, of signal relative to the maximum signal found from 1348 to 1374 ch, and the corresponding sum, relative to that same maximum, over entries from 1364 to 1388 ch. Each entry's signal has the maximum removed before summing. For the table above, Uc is 1.2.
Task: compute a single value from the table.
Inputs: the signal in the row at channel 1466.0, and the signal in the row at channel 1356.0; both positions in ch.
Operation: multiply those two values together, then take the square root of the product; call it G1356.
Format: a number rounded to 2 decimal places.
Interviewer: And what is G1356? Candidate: 8.66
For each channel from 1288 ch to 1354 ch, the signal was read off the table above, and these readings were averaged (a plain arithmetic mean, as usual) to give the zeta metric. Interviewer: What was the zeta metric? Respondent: 8.90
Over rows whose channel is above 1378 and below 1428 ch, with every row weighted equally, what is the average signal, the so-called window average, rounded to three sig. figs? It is 8.81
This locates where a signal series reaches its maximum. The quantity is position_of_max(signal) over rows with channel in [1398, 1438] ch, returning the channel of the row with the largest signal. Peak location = 1426.0 ch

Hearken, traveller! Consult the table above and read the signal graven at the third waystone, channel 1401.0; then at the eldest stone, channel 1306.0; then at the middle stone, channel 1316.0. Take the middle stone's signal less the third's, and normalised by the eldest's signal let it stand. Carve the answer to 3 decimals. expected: 0.035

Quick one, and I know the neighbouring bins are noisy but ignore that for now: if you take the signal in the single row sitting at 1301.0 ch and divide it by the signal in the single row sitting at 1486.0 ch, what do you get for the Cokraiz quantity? 1.04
